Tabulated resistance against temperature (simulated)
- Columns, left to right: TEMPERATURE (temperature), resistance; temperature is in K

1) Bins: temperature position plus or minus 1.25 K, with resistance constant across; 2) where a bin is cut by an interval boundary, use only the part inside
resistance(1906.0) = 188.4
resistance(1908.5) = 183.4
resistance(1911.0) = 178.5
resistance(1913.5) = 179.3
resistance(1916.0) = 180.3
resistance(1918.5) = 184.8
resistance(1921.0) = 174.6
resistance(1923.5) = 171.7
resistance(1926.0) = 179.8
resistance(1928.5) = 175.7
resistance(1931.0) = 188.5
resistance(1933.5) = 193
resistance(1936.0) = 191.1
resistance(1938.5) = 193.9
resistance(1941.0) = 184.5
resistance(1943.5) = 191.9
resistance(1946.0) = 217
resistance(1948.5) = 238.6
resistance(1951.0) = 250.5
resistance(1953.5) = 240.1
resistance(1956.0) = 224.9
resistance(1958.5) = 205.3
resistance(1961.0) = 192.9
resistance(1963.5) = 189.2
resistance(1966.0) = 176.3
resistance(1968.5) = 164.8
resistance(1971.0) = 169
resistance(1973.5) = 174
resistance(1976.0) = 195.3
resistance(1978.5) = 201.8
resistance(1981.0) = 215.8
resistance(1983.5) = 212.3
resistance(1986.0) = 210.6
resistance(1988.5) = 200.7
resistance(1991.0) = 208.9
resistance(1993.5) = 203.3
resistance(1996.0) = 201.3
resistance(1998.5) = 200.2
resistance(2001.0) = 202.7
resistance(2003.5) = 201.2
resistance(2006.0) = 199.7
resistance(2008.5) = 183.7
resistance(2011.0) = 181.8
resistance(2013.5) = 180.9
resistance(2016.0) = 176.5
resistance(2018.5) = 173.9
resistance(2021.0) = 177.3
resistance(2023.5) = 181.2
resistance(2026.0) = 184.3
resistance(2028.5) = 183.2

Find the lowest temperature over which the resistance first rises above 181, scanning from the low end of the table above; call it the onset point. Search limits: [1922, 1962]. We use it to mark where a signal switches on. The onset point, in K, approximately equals 1931.0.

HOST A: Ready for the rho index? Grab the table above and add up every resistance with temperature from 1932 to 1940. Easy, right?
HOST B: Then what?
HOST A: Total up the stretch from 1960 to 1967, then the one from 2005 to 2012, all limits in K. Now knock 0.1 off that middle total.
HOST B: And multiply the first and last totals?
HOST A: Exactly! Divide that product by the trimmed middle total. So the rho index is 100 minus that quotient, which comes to -485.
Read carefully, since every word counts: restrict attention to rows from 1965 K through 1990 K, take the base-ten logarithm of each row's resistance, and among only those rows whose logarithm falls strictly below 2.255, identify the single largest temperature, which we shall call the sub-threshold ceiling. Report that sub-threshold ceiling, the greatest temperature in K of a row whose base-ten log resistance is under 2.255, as 1973.5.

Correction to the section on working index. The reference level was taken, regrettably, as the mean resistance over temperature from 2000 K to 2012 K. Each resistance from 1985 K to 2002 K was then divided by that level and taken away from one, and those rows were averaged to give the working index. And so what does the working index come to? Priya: -0.05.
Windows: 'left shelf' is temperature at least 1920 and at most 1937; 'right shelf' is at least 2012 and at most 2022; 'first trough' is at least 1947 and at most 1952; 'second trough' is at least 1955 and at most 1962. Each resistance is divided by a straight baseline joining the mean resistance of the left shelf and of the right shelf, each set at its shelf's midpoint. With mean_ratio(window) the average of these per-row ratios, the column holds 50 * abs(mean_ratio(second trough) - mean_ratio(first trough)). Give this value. 10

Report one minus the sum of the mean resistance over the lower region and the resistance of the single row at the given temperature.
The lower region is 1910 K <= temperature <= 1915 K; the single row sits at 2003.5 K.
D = -379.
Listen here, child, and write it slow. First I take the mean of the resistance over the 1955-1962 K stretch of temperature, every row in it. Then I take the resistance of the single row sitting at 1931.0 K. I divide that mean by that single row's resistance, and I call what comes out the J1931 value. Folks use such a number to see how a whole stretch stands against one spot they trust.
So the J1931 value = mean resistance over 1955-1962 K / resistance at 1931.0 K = 1.10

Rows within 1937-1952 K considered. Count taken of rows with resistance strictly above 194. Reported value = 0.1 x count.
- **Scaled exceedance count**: 0.30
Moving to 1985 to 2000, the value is 0.60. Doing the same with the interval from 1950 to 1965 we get 0.40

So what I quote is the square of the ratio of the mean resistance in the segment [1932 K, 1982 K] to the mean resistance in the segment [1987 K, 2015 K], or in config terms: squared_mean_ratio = 1.04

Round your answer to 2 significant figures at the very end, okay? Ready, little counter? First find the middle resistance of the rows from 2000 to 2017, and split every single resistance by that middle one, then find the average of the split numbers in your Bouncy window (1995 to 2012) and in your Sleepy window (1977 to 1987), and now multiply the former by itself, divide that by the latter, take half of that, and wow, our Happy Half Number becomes 0.50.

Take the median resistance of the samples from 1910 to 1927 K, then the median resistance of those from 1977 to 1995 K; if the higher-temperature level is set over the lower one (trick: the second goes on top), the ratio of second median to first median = 1.17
